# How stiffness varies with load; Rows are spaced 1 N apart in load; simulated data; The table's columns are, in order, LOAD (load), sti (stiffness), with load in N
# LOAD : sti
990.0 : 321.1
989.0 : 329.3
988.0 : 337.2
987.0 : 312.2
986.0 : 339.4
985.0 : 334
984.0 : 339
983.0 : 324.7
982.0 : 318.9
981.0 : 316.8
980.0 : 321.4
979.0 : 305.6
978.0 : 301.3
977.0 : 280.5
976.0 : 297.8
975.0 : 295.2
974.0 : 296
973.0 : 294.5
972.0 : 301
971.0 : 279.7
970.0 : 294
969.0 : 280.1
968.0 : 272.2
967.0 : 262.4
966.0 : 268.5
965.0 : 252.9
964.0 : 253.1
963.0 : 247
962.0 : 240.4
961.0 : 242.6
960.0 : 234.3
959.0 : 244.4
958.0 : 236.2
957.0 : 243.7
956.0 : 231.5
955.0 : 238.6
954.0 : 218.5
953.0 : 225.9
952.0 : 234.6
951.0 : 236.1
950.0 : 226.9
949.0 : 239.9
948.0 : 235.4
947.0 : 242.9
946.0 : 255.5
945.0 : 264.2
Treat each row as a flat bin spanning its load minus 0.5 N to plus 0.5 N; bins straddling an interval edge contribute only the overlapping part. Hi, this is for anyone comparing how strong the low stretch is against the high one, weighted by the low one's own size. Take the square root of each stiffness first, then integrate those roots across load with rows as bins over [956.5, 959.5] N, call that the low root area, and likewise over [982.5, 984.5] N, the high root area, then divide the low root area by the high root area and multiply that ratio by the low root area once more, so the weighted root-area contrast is 60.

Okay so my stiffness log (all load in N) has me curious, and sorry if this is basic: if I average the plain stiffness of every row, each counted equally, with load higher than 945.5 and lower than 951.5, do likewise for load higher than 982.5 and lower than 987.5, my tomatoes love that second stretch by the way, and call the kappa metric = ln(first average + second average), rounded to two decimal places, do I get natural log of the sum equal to 6.34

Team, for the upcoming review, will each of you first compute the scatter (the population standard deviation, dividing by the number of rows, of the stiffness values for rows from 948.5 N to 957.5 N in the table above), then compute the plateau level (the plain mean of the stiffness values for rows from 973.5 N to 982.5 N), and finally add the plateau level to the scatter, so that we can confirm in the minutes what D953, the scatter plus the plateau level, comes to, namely 311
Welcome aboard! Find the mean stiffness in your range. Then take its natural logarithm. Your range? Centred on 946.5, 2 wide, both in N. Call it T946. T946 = 5.52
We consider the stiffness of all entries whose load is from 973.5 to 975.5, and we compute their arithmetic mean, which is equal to 296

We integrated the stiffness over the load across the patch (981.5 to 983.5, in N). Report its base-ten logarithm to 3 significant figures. 2.81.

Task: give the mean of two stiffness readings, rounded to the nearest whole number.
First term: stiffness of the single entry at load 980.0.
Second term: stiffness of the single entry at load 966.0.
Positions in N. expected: 295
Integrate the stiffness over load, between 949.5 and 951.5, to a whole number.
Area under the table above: 463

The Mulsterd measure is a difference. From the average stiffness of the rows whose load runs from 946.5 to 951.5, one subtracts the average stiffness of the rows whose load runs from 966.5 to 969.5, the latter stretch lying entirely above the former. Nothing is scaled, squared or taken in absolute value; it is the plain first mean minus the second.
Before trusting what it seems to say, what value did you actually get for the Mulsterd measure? -35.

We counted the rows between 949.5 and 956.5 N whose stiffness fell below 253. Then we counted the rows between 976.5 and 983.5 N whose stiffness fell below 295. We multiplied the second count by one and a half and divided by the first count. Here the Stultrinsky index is 0.2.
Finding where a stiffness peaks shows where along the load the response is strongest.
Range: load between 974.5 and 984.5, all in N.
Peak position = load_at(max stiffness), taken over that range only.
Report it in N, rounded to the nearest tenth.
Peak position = 984.0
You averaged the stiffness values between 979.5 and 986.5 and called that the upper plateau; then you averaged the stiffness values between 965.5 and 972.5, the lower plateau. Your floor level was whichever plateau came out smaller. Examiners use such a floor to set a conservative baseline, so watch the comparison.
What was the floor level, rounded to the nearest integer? 280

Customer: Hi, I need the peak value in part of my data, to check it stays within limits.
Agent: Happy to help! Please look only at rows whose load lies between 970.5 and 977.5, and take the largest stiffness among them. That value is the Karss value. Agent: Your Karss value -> 301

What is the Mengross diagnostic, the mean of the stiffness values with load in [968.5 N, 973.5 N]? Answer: 290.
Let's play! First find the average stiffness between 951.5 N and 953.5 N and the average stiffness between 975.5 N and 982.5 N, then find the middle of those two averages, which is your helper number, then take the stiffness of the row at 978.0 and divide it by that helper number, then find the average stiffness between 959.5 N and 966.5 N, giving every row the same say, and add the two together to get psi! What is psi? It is 250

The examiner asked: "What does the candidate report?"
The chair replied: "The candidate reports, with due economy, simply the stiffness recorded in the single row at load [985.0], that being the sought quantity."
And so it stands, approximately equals 334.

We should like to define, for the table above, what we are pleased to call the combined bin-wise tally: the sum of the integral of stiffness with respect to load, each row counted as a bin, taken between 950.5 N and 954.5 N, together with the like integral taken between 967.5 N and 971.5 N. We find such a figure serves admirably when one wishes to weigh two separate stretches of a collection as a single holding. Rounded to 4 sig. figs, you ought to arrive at 2041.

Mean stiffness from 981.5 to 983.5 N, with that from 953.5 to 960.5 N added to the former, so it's 557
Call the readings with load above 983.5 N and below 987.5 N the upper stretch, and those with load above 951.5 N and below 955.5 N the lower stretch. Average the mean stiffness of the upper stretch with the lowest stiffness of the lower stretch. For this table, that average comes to 275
